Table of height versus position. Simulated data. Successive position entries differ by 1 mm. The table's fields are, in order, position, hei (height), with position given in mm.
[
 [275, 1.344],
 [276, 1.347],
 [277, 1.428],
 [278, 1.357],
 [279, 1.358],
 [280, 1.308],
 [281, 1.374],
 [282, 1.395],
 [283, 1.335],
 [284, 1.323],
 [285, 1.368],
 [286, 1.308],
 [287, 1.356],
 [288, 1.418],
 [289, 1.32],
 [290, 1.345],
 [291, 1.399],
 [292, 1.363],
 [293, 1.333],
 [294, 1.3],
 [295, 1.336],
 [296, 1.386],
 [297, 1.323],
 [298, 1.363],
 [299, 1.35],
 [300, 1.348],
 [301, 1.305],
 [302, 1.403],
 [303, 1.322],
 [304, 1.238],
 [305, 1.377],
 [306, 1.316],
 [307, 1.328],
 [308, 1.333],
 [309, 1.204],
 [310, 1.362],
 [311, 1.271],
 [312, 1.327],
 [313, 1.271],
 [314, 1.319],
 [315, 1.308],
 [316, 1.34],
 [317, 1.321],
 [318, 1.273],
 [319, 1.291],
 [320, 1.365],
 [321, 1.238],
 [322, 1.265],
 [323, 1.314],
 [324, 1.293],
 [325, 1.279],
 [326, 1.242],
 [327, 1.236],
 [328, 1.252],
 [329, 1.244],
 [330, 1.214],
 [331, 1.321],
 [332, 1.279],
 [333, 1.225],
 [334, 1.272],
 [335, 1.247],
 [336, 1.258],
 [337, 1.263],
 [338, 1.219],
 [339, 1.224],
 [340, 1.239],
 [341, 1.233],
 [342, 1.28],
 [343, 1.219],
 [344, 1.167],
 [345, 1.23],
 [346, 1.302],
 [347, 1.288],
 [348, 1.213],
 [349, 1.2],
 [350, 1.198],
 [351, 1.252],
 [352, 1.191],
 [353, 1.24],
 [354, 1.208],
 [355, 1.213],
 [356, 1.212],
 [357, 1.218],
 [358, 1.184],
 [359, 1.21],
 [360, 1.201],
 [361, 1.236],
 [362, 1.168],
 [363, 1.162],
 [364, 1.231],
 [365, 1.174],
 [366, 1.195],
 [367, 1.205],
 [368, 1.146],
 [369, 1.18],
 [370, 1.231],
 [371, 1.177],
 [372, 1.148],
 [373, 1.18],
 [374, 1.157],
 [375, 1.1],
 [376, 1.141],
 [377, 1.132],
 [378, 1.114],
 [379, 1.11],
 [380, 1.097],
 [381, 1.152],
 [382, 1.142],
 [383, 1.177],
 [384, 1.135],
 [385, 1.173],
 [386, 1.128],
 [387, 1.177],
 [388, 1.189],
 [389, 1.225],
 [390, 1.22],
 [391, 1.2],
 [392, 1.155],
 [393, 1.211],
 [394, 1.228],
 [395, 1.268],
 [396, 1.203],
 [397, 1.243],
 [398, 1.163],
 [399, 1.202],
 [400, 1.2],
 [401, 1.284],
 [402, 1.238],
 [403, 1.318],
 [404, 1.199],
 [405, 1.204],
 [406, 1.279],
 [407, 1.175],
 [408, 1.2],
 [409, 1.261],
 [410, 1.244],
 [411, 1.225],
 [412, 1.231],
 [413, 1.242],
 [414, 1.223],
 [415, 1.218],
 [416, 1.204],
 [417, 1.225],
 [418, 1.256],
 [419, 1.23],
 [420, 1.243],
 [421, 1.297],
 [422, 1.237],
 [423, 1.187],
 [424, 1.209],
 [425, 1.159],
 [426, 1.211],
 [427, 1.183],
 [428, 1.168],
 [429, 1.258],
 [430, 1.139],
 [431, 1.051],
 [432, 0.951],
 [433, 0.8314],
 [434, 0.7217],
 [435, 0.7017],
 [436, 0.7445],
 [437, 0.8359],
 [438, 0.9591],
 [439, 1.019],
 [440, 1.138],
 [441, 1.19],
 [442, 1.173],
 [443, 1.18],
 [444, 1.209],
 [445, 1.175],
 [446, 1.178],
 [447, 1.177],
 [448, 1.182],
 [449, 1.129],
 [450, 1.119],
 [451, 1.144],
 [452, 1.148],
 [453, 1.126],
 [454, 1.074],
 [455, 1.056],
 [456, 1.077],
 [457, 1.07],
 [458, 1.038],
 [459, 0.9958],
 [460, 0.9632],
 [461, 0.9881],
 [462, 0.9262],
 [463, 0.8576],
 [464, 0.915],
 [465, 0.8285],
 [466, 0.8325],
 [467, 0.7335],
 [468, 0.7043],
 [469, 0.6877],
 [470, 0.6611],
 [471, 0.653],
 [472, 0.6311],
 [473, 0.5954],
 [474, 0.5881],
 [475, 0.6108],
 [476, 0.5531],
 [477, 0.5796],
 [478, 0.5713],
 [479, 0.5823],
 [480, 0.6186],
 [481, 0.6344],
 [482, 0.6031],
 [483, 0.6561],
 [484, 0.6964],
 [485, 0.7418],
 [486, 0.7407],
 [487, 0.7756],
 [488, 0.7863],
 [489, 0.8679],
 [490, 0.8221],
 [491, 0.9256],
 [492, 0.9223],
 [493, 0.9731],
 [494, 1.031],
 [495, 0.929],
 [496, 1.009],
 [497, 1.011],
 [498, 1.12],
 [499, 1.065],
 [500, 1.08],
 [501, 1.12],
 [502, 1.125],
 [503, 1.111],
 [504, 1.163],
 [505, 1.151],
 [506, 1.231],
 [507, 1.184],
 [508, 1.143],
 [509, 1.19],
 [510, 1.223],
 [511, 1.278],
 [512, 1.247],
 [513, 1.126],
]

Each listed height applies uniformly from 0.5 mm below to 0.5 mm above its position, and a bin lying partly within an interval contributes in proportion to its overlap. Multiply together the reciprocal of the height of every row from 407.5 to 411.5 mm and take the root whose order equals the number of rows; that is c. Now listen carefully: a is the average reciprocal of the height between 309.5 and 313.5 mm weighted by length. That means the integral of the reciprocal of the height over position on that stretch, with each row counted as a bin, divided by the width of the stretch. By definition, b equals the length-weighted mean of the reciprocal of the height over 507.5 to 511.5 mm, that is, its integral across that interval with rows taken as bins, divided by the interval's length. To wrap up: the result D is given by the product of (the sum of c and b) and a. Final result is 1.26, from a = 0.77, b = 0.83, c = 0.811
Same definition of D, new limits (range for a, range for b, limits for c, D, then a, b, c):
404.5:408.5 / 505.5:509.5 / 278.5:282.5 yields 1.30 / 0.82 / 0.84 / 0.736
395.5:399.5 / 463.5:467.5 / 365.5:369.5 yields 1.72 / 0.83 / 1.22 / 0.847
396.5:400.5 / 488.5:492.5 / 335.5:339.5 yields 1.61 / 0.83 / 1.13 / 0.806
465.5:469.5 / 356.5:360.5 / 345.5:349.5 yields 2.22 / 1.36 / 0.83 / 0.800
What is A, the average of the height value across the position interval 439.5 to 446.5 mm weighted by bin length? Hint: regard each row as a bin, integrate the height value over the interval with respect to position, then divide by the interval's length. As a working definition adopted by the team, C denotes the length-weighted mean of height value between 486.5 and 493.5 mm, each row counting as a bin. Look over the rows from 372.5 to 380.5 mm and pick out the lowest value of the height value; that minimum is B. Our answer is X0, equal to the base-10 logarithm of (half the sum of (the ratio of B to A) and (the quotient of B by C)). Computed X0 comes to 0.04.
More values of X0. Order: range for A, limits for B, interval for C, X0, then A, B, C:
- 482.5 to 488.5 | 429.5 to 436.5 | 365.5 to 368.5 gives -0.11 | 0.73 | 0.7017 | 1.18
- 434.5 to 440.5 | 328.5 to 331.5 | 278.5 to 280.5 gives 0.05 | 0.90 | 1.214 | 1.33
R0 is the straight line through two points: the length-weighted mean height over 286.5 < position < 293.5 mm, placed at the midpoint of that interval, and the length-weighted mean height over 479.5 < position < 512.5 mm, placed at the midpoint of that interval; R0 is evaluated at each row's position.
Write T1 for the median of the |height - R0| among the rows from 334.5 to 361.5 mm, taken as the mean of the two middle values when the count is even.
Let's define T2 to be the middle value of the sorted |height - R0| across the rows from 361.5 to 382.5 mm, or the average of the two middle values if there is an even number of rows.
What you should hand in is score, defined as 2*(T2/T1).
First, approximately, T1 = 0.03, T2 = 0.05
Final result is 3.1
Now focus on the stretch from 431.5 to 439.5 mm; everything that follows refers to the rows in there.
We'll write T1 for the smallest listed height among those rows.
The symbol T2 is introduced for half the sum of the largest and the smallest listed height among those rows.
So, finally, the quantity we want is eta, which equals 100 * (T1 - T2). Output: -16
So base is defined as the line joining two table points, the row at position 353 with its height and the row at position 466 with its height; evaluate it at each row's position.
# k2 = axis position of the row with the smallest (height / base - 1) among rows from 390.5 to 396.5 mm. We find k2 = 392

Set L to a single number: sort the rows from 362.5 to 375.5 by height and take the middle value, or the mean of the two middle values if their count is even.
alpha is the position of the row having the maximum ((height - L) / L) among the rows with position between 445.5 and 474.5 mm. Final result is 448 mm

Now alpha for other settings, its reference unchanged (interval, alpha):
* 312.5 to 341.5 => 320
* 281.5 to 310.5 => 288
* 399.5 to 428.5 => 403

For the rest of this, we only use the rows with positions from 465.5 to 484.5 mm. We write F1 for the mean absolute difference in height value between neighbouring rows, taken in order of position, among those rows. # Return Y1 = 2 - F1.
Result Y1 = 1.97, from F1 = 0.0304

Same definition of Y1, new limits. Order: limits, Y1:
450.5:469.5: 1.96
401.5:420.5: 1.96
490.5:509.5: 1.95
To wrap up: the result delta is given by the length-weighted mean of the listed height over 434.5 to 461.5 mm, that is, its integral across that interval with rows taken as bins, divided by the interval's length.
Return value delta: 1.07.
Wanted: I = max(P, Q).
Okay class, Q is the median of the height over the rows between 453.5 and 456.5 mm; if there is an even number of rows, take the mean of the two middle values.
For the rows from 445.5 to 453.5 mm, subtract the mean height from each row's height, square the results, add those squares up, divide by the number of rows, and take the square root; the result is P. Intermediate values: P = 0.024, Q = 1.07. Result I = 1.07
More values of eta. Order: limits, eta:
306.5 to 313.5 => -8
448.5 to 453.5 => -1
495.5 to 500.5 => -6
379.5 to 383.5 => -4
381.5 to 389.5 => -5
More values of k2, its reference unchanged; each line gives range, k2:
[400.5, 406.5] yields 404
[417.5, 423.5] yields 423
